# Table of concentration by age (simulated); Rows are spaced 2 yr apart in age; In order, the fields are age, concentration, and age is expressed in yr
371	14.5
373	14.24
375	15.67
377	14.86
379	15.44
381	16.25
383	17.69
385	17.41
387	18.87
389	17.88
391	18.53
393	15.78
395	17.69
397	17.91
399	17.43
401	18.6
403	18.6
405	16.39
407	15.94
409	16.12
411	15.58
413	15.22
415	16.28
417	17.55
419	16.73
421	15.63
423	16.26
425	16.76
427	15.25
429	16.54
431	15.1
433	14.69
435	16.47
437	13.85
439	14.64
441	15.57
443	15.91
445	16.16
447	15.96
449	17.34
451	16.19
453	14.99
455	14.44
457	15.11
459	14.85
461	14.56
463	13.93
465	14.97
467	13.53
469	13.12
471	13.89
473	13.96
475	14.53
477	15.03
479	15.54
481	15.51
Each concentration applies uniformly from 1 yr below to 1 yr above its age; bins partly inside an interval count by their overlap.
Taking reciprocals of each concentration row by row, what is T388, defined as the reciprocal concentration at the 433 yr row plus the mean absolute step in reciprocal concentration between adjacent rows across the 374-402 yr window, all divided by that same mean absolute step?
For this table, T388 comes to 20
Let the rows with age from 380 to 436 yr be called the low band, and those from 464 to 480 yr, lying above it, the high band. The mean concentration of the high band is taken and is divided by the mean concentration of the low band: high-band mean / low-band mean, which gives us 0.85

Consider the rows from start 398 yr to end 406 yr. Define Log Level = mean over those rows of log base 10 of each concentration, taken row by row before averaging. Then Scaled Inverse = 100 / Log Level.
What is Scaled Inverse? 80.1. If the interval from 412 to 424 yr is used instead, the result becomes 82.6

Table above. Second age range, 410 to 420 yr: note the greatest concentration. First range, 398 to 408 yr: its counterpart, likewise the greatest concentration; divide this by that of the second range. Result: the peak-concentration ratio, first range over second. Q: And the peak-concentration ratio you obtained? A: 1.06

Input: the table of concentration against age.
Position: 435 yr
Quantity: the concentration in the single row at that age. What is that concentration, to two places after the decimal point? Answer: 16.47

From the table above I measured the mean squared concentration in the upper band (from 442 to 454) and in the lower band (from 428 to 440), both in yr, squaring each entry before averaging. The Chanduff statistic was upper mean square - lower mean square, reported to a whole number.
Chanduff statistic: 27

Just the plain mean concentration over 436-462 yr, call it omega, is 15.4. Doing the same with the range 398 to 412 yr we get 17.0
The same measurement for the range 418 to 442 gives 15.6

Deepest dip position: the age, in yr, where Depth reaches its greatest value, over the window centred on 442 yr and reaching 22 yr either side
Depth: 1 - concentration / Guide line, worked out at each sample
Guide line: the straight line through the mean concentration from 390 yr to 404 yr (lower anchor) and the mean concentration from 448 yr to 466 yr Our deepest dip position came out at 437 yr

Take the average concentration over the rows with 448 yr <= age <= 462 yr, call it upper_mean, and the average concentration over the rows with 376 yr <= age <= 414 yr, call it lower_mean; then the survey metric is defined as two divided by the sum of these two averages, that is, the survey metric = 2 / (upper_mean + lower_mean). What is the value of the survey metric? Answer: 0.0619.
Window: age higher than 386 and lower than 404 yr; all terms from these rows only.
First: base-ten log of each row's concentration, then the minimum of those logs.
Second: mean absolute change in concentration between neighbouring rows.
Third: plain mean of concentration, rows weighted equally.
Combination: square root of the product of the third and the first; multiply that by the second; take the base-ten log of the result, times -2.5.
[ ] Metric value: -1.7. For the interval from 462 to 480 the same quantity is -1.1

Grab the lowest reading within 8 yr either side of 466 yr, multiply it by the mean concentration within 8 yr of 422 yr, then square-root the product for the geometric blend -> 14.7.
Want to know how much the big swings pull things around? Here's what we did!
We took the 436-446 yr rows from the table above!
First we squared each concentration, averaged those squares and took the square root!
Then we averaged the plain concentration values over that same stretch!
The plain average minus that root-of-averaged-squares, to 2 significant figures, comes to -0.024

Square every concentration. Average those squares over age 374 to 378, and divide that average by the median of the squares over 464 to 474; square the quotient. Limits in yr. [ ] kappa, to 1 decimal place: 1.5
